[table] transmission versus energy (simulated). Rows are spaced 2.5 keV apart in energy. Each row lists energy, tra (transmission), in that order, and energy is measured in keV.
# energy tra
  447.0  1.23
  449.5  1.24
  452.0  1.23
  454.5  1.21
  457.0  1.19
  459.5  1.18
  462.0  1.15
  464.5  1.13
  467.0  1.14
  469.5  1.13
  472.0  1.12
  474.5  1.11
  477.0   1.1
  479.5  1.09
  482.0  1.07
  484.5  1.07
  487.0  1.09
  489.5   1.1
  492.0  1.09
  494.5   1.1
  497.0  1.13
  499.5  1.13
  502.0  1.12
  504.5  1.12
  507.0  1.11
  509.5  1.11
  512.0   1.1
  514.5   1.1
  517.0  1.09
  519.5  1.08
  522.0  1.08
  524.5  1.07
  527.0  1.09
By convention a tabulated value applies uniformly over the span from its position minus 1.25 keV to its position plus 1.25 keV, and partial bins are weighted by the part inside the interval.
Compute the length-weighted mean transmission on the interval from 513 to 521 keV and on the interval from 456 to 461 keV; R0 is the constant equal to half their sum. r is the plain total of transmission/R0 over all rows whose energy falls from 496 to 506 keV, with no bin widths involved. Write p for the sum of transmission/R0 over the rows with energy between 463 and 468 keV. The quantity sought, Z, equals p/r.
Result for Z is 0.5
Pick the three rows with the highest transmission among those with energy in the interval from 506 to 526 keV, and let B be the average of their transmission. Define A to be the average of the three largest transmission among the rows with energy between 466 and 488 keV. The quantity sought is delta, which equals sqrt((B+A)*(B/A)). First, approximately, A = 1.13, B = 1.11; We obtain 1.480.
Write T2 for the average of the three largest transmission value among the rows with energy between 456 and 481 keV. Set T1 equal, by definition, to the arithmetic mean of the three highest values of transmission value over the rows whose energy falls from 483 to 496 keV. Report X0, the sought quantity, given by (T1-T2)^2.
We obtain 0.0059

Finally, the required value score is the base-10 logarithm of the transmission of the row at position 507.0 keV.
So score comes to 0.045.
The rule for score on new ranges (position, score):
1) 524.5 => 0.029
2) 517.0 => 0.037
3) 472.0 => 0.049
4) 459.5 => 0.072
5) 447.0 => 0.090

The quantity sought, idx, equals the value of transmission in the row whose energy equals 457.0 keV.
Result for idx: 1.19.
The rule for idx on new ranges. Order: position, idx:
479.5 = 1.09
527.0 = 1.09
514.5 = 1.1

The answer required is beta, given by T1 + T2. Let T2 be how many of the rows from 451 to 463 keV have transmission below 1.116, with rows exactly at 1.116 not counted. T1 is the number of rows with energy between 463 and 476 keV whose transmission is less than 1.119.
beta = 1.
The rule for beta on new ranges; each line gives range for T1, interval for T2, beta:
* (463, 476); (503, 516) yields 5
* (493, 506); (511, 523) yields 6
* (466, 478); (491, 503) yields 4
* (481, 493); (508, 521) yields 10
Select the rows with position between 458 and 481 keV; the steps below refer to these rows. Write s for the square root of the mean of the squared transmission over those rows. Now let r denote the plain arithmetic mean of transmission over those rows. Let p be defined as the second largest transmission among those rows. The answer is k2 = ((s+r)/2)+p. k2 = 2.28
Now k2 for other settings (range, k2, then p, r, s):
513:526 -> 2.17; 1.09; 1.08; 1.084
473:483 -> 2.19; 1.1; 1.09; 1.093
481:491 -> 2.17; 1.09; 1.08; 1.083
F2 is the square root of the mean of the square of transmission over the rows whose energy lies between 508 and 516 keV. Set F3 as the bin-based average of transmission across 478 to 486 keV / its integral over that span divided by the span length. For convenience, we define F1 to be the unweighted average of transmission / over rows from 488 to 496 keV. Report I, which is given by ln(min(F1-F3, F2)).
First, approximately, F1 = 1.10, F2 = 1.10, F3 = 1.08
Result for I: -4.0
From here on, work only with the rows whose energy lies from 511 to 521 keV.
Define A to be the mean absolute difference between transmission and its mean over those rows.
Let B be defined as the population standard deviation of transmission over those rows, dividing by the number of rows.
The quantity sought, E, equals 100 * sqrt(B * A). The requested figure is 0.79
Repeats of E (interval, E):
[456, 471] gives 2.23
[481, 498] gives 1.67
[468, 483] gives 1.81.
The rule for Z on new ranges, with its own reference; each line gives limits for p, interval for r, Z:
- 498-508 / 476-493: 0.6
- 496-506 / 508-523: 0.7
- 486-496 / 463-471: 1.3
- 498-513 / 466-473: 2.0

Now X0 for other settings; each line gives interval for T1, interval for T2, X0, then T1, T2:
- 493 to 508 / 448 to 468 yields 0.0100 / 1.13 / 1.23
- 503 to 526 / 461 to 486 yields 0.0007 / 1.11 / 1.14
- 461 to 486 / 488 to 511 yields 0.0002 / 1.14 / 1.13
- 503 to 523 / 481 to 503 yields 0.0002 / 1.11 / 1.13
